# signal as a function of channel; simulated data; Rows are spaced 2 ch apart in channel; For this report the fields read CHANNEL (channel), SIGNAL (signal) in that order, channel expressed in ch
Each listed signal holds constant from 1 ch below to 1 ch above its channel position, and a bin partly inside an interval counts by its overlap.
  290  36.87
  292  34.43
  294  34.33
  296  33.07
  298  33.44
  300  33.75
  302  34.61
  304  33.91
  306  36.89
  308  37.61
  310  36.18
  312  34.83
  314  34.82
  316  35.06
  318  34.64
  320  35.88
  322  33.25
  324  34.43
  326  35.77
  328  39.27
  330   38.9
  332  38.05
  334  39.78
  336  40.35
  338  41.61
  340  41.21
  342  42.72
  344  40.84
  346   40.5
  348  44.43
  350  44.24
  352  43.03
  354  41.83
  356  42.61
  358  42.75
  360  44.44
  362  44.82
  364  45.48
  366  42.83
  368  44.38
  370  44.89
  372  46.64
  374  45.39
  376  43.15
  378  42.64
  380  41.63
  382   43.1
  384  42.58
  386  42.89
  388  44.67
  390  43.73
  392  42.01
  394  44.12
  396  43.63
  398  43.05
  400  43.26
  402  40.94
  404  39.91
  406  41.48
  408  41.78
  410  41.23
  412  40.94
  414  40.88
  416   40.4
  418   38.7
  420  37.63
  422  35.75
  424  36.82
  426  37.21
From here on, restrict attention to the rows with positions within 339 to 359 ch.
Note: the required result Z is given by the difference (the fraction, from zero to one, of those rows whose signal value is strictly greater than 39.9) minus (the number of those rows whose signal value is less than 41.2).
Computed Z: -1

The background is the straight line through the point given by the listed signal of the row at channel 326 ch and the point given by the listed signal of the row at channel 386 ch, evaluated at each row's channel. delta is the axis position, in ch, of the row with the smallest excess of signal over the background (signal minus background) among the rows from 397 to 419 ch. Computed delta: 418 ch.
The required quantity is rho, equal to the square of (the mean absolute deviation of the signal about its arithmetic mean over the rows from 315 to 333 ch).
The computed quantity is 3.01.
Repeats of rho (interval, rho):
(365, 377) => 1.20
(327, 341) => 1.01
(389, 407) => 1.49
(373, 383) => 0.78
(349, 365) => 1.20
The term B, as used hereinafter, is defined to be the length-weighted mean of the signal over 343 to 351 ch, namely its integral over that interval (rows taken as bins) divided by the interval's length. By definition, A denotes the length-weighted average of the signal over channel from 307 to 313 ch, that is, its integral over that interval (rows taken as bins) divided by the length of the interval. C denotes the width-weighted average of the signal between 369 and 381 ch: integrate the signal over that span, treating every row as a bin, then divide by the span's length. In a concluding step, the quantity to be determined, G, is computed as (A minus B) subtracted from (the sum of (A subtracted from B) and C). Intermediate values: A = 36.2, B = 42.5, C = 44.1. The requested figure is 57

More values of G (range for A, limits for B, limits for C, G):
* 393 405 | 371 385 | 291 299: 36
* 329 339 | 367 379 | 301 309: 45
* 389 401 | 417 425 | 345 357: 31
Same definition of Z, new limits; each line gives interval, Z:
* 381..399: 1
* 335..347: -2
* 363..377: 1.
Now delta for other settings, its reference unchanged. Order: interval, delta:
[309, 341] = 322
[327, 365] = 332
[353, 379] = 378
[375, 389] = 380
